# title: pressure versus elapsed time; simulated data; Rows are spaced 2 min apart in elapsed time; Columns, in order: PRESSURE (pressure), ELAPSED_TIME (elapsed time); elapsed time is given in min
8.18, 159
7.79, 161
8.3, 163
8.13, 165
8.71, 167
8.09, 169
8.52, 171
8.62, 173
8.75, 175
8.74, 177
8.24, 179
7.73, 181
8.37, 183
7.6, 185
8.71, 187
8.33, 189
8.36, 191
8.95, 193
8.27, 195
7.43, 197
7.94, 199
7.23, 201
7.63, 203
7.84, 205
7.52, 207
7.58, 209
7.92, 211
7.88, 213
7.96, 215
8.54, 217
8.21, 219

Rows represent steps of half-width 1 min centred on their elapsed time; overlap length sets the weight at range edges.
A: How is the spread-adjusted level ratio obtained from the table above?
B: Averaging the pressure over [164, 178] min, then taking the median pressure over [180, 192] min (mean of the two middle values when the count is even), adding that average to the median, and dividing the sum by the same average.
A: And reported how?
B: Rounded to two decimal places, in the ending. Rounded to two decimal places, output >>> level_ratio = 1.98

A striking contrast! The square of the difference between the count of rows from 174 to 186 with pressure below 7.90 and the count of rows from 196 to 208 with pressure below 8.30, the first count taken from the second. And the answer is 16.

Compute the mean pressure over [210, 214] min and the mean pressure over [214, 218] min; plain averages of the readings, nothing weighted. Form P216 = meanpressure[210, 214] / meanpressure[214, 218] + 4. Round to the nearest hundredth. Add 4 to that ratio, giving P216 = 4.96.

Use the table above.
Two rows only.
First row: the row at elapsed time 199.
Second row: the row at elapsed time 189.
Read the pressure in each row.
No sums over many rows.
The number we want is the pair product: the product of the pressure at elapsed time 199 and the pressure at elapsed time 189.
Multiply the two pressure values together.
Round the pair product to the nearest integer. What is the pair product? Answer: 66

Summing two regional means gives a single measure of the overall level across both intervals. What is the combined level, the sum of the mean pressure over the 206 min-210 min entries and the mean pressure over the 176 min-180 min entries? 16.0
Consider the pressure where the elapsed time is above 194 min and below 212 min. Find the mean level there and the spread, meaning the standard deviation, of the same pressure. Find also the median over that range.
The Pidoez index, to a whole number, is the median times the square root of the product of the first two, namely 12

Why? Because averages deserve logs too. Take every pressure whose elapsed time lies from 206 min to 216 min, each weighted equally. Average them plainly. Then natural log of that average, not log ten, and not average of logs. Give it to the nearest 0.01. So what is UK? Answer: 2.05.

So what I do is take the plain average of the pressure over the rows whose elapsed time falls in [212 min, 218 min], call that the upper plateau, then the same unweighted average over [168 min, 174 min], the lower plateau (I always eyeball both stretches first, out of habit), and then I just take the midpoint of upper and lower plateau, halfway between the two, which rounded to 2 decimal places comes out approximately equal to 8.27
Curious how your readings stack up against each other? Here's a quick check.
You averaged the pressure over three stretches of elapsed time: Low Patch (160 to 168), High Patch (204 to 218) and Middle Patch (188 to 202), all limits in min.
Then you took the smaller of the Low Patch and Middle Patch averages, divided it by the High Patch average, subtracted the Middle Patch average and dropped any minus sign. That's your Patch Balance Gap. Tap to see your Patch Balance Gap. 7.05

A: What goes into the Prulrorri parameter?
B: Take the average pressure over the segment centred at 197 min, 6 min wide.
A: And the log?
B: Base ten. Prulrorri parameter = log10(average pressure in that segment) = 0.897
